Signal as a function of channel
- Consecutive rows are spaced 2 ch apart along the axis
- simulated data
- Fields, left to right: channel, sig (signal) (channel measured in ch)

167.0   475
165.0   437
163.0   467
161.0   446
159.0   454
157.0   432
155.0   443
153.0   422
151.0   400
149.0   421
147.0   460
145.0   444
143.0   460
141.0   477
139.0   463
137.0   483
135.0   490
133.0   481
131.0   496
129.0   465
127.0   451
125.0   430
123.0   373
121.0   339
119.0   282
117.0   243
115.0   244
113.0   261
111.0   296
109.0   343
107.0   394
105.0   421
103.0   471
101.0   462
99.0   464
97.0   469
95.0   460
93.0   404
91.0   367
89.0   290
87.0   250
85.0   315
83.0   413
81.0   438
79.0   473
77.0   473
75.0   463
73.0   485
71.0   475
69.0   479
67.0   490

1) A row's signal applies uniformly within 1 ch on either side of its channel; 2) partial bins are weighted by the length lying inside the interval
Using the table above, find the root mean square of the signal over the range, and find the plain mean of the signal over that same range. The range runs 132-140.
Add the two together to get 959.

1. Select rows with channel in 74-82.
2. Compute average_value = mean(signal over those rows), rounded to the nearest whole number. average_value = 462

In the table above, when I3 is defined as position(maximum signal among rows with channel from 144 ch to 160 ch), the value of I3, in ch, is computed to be 147.0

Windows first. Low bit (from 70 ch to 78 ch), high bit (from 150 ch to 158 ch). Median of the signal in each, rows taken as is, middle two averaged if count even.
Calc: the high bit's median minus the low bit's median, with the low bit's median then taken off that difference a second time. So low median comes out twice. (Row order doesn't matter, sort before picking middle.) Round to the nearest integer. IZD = -521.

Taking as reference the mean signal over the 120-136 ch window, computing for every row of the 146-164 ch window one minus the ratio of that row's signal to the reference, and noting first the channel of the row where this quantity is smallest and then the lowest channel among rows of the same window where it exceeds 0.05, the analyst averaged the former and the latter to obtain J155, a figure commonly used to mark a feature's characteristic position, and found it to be 157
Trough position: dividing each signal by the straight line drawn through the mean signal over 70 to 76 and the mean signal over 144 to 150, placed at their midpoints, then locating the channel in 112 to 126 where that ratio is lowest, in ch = 117.0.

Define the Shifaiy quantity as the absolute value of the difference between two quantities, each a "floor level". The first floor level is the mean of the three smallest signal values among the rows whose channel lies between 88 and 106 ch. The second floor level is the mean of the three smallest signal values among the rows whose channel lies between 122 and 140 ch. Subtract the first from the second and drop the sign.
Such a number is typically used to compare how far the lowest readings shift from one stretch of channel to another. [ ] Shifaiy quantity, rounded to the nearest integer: 64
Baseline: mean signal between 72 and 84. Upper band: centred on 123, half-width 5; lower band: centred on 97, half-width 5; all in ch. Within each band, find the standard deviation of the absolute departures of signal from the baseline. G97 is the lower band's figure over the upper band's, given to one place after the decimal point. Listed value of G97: 0.3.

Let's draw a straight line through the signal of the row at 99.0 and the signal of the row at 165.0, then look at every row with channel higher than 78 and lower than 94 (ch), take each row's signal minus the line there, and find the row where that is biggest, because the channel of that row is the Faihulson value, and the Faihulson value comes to 79.0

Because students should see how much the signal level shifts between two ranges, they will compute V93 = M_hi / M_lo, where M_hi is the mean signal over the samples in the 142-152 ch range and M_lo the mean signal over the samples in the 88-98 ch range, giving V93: 1.1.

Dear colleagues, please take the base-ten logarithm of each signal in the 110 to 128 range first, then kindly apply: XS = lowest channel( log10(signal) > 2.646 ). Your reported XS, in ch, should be 127.0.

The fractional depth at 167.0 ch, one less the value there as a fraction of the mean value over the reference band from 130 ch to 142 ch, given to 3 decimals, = 0.014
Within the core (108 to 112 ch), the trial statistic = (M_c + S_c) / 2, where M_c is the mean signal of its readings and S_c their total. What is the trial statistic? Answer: 479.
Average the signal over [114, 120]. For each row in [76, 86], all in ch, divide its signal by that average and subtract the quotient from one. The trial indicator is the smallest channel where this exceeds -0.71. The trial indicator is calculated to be 81.0 ch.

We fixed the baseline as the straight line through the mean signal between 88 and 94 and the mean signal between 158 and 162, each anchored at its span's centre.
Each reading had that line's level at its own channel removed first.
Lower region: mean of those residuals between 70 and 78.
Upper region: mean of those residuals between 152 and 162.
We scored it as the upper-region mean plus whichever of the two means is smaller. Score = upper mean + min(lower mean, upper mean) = -13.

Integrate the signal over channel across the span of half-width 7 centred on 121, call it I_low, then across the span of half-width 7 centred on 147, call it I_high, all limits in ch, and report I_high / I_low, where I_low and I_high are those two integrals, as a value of 1.31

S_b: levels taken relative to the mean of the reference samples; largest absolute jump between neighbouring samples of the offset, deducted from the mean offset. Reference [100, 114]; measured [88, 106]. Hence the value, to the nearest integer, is -32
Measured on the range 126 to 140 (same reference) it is 66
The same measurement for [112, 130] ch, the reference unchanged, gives -92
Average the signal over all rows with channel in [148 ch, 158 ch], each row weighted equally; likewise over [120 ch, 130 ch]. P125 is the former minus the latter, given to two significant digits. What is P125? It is 12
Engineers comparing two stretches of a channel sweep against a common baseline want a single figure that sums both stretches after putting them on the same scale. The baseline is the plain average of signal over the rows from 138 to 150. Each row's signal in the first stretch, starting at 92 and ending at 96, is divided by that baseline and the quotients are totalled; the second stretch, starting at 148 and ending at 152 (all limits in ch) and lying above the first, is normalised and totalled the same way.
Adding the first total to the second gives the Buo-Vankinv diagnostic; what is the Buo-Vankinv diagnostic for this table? 3.71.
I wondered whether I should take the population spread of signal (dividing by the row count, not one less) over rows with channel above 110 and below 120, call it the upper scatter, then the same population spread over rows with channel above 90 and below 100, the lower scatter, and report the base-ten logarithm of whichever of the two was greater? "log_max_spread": 1.6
